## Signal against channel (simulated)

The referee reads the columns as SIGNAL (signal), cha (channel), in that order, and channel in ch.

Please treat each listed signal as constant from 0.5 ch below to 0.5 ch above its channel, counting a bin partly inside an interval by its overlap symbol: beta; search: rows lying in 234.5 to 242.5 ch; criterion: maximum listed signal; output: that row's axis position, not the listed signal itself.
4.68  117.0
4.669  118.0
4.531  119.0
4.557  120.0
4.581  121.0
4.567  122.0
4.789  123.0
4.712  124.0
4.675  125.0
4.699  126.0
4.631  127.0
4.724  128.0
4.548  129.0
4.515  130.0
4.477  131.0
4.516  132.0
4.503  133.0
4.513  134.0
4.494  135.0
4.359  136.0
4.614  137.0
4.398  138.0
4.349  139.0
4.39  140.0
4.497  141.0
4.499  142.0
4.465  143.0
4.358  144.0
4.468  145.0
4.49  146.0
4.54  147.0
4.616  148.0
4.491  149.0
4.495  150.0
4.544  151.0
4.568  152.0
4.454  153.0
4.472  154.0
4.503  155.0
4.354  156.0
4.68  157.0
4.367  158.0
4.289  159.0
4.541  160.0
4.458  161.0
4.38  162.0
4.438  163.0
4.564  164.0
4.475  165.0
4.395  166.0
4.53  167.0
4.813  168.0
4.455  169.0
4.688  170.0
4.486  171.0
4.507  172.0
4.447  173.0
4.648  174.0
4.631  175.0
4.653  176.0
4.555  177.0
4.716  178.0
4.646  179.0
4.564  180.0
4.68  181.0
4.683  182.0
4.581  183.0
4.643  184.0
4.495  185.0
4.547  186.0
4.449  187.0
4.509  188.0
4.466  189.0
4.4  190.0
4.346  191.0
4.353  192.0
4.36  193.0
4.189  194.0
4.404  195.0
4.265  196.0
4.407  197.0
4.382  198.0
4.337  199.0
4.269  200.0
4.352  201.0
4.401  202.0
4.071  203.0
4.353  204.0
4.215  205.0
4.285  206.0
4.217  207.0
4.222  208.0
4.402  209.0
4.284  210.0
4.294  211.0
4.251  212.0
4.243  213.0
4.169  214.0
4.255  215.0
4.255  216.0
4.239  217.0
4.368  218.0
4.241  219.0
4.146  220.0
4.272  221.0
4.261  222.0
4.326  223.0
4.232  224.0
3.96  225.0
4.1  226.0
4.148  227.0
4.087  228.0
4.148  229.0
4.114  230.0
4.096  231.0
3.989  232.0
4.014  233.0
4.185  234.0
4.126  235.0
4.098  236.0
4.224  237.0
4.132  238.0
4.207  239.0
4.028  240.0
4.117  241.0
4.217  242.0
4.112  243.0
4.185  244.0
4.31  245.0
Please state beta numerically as 237.0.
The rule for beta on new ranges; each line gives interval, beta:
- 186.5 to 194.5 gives 188.0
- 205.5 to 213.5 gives 209.0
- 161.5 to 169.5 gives 168.0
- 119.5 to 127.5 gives 123.0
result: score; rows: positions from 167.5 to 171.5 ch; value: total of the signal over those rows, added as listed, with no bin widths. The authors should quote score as 18.4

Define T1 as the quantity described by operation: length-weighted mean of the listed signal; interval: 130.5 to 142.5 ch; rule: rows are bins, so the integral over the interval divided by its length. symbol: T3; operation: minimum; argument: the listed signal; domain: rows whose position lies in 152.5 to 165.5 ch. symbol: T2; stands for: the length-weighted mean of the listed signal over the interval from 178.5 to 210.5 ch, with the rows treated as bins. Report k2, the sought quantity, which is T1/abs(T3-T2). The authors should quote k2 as 41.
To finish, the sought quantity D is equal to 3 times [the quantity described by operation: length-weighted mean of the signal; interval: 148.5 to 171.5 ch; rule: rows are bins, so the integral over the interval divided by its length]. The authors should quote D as 13.5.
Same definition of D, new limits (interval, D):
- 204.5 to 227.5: 12.7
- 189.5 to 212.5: 12.9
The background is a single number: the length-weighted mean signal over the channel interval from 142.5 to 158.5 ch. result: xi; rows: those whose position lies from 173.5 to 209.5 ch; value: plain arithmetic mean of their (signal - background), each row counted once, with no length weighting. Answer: -0.06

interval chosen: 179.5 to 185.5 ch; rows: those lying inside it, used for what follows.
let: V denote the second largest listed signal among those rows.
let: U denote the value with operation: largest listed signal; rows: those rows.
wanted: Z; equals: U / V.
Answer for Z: 1.001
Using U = 4.683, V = 4.68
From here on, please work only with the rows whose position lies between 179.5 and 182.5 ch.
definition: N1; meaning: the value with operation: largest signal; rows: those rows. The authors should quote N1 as 4.683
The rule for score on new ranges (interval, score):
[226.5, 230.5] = 16.5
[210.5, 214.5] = 17.0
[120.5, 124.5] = 18.6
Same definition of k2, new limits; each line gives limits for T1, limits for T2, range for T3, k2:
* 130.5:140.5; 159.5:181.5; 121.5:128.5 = 481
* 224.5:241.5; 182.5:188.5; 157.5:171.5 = 17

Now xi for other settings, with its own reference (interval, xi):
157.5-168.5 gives -0.01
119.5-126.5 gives 0.16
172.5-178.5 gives 0.12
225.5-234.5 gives -0.39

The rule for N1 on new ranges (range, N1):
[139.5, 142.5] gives 4.499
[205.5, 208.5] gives 4.285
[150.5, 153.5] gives 4.568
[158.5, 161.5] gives 4.541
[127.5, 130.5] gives 4.724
